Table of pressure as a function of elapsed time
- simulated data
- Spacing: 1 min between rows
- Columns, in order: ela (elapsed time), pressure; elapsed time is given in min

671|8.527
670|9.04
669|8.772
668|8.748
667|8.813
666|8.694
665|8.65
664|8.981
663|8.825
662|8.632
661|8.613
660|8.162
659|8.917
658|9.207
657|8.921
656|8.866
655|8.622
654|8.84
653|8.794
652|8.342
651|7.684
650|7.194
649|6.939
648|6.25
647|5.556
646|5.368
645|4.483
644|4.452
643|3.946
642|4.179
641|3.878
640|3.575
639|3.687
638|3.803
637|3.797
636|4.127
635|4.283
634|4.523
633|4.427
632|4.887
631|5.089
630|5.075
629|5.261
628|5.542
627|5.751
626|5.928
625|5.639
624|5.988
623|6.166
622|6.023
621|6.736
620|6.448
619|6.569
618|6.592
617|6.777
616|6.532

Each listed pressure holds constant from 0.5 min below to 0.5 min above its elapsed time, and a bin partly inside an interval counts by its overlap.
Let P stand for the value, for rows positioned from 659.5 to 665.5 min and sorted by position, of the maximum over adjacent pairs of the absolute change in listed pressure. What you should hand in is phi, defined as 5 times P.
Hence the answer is 2.3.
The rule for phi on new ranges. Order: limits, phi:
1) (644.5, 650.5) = 4.4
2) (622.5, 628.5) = 1.7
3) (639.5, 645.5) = 2.5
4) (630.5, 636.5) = 2.3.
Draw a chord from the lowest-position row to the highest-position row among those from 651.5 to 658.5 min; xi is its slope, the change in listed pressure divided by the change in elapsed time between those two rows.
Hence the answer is 0.14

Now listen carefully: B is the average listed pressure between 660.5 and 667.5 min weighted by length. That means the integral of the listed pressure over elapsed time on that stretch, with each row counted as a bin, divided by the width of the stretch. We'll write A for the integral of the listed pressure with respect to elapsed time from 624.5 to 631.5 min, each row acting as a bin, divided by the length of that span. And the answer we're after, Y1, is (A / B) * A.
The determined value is 3.4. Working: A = 5.5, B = 9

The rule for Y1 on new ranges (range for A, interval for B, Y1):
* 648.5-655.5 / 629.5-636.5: 14.0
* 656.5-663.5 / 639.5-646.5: 18.0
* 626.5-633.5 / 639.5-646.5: 6.2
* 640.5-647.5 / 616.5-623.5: 3.2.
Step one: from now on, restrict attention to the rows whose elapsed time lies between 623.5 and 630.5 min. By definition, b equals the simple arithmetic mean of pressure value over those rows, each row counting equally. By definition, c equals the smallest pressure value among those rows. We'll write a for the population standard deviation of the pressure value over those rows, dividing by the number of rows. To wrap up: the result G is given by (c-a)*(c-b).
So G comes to -2.5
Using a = 0.31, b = 5.6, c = 5.075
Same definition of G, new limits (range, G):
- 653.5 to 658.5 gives -2.3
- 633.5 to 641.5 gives -1.3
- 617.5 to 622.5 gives -2.6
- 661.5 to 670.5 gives -1.4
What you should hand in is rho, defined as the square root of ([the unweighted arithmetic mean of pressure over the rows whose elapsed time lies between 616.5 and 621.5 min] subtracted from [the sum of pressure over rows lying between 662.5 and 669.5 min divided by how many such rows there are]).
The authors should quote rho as 1.47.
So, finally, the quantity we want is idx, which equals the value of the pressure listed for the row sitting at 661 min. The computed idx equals 8.613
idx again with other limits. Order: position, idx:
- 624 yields 5.988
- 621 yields 6.736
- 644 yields 4.452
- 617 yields 6.777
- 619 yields 6.569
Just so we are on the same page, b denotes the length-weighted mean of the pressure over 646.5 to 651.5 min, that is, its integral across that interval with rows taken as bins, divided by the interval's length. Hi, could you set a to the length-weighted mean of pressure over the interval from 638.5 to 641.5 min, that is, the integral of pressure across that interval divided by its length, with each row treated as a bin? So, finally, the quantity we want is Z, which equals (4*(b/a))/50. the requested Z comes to 0.14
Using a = 4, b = 6.72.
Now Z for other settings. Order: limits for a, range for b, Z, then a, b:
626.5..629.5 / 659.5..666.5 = 0.13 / 6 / 8.65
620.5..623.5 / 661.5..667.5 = 0.11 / 6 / 8.77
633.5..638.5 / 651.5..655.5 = 0.17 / 4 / 8.65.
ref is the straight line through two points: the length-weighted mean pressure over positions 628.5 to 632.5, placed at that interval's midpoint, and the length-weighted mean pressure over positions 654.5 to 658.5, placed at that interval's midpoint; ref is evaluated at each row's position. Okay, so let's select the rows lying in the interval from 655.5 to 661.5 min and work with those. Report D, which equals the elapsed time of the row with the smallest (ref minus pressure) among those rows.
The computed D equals 658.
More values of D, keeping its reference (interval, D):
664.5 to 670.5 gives 665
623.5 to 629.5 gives 624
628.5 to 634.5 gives 629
